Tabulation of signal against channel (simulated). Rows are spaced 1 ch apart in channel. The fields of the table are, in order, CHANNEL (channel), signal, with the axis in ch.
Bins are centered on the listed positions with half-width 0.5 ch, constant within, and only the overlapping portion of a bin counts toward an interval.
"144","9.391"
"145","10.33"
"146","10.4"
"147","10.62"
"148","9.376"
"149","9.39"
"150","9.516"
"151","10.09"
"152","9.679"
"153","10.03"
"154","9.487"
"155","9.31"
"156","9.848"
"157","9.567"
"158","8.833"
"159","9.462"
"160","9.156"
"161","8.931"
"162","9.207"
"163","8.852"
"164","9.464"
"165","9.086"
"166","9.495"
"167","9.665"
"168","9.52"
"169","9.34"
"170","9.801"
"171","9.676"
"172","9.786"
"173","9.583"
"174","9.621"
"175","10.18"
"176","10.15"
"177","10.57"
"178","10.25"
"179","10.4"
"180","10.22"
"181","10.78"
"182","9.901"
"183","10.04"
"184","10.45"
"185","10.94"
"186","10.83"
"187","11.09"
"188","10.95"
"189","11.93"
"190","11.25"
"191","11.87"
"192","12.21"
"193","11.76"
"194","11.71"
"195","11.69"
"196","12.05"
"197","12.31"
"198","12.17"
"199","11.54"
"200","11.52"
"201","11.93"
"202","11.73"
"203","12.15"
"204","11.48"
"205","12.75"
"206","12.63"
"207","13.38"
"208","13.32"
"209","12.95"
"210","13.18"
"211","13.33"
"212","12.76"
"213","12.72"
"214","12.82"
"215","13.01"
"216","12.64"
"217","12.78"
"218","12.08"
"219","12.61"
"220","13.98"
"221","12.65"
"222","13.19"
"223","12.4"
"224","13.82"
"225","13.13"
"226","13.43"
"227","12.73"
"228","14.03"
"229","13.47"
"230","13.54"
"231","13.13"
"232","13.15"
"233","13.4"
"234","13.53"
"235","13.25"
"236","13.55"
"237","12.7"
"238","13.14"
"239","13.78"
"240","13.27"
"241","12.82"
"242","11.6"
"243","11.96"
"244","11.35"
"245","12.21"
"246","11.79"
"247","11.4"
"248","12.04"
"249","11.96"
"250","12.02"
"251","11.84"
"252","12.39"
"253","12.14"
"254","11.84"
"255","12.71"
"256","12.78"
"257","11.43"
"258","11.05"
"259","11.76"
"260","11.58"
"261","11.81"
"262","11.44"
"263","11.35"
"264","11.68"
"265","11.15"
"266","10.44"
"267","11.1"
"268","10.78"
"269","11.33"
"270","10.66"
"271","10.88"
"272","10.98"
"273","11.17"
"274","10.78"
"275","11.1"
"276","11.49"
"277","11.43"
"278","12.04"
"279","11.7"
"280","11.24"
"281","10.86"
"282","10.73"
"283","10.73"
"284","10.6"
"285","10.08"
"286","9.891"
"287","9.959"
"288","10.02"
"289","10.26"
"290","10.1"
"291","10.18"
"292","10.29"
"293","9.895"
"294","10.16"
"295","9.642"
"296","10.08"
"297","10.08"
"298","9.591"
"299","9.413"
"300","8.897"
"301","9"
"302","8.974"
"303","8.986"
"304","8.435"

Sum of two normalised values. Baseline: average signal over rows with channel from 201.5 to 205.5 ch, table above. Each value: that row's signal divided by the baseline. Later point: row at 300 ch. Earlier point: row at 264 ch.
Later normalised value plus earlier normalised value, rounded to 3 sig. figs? 1.71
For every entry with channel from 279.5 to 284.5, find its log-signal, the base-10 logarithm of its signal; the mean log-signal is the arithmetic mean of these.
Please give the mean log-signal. 1.035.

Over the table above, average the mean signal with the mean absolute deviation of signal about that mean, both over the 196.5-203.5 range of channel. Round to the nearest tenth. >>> 6.1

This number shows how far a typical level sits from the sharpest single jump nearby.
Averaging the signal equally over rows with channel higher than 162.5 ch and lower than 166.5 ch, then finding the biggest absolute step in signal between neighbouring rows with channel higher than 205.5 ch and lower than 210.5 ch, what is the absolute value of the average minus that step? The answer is 8.5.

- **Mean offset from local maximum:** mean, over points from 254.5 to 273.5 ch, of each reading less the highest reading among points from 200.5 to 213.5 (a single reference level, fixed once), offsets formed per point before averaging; -2.0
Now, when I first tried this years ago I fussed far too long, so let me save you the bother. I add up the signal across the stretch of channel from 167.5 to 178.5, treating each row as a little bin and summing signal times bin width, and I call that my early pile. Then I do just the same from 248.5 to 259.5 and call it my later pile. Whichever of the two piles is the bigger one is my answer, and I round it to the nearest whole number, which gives 132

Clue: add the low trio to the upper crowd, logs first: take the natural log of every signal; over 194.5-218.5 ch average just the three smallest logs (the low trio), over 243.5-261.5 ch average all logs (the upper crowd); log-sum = 4.92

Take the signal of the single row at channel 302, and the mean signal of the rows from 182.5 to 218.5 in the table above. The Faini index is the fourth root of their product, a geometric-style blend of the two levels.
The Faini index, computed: 3.23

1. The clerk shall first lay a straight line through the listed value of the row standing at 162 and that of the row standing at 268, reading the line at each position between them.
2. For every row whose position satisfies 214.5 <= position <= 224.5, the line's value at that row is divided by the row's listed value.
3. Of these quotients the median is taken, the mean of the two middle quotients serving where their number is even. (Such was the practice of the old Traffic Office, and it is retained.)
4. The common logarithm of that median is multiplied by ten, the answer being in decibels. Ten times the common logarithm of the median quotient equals -1.0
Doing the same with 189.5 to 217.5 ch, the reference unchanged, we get -1.0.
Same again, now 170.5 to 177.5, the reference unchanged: -0.2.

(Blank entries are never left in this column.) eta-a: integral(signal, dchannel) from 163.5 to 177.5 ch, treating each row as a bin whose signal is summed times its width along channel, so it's 136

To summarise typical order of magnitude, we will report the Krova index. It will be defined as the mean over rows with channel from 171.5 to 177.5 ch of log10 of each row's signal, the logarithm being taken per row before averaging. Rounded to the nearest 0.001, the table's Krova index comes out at 0.999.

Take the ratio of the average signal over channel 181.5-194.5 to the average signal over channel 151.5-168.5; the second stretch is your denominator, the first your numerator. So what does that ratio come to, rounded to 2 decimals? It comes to 1.19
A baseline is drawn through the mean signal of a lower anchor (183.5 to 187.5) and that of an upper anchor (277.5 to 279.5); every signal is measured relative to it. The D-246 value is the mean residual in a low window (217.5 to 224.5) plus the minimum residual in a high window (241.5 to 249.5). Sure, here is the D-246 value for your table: 1.6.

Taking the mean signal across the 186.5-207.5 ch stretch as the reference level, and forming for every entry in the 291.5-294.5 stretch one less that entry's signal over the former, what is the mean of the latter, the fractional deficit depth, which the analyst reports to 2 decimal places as 0.15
